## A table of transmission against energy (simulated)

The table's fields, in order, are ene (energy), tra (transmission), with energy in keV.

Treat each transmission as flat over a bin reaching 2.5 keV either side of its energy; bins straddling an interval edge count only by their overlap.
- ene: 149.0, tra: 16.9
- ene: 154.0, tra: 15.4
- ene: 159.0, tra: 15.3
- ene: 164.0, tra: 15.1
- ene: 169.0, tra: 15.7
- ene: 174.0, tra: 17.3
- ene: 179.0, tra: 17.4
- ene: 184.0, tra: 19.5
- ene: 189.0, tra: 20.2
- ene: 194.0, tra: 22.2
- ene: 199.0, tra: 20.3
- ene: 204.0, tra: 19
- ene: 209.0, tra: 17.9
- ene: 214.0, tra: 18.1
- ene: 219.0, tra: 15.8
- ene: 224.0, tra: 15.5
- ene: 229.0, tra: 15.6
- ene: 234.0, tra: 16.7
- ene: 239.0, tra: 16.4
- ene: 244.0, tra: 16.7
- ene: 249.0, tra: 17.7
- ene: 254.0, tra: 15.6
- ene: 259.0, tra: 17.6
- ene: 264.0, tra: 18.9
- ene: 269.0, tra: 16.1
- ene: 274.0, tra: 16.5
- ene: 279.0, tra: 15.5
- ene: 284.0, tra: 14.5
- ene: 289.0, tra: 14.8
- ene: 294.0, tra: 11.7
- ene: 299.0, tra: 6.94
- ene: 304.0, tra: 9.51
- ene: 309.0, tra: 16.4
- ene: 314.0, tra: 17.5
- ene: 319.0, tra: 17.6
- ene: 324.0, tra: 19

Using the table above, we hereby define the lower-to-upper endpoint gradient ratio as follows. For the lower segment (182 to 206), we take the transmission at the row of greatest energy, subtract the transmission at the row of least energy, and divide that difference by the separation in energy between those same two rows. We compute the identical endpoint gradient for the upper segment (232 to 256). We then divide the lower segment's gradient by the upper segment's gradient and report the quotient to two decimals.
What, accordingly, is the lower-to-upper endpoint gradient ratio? 0.45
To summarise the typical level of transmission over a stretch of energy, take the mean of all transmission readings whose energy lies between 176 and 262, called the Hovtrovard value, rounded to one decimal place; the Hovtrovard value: 17.8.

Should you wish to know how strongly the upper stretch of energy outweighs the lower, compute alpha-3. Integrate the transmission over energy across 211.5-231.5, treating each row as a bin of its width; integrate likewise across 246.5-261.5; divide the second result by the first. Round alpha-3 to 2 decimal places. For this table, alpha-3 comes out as 0.78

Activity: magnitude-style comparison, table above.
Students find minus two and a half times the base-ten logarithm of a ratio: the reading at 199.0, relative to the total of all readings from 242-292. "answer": 2.27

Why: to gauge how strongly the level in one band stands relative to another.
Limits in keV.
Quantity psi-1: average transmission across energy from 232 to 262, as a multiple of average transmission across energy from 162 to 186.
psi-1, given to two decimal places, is 0.99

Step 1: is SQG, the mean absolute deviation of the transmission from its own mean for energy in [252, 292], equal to 1.1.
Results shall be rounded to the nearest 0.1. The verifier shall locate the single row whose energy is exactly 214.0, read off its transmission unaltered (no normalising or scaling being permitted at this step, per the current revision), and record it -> 18.1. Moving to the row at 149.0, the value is 16.9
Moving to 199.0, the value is 20.3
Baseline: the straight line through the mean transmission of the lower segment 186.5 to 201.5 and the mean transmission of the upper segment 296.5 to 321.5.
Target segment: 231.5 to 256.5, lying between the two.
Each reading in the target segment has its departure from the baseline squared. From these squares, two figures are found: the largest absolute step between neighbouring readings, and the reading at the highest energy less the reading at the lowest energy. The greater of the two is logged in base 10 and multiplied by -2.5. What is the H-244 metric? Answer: -0.82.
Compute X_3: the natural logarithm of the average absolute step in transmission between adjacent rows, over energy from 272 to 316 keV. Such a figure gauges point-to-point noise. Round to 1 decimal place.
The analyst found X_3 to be 1.0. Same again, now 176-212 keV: 0.4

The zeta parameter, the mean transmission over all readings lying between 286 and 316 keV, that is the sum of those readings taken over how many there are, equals 12.8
